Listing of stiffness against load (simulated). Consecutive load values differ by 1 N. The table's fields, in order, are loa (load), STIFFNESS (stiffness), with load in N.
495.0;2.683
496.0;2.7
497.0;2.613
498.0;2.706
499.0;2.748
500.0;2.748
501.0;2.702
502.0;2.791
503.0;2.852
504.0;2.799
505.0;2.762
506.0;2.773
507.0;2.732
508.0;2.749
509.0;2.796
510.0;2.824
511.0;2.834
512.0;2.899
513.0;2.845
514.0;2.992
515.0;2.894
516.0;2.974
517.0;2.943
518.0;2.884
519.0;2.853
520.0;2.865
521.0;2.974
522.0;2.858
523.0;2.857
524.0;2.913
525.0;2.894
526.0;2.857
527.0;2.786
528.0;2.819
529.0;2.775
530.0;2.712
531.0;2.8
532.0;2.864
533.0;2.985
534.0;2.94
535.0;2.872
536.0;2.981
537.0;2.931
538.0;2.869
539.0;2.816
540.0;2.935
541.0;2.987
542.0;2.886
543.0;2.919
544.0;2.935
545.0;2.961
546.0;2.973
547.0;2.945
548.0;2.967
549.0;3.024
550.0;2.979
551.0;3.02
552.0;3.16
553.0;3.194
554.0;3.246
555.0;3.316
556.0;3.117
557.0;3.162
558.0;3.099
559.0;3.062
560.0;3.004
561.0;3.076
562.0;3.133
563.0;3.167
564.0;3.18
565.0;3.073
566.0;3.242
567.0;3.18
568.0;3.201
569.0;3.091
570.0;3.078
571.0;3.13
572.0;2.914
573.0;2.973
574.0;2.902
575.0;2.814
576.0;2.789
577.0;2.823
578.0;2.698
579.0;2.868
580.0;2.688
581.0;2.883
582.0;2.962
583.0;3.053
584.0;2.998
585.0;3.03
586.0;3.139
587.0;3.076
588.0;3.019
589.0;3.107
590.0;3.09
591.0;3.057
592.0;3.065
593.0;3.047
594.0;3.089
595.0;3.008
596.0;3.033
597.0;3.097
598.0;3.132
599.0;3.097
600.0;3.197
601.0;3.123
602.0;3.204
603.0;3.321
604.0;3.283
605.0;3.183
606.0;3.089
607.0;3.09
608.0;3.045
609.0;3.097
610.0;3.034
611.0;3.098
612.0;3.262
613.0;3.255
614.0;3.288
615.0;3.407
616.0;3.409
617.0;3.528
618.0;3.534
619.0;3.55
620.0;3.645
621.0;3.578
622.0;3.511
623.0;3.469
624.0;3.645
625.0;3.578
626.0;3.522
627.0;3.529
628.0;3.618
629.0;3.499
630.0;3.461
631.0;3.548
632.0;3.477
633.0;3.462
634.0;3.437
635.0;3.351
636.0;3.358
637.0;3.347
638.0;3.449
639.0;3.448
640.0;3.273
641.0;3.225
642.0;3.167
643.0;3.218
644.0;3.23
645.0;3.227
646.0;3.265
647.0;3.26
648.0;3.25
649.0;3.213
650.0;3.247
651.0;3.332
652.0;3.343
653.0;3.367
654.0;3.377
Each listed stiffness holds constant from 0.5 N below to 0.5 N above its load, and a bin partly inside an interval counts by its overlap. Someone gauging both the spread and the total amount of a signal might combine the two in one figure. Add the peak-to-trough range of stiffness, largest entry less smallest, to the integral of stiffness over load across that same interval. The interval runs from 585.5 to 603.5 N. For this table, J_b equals 56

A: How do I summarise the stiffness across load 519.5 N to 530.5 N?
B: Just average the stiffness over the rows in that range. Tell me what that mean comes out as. 2.85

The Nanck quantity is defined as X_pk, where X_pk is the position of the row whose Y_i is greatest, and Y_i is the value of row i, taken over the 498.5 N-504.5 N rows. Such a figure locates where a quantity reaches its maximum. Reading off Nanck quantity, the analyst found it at 503.0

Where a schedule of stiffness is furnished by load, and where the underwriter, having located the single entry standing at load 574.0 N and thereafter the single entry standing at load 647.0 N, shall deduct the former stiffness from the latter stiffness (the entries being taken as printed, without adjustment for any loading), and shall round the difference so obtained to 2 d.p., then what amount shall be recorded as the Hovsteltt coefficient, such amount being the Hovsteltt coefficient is 0.36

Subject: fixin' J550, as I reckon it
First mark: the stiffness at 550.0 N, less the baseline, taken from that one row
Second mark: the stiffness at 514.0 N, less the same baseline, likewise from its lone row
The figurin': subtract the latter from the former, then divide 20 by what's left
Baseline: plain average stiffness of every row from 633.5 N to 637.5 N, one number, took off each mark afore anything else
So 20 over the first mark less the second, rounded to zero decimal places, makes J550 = -1538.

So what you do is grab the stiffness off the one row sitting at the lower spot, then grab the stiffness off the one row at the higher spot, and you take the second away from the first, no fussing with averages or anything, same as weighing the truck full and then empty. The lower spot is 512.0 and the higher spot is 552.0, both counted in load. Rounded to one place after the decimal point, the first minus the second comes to -0.3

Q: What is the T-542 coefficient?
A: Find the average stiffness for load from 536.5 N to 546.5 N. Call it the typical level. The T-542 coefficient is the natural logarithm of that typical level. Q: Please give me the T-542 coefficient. 1.07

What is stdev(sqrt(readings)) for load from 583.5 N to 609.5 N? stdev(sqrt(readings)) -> 0.022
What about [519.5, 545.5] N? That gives 0.021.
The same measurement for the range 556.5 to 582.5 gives 0.046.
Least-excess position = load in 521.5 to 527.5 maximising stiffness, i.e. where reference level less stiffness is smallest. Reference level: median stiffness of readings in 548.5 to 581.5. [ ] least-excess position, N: 524.0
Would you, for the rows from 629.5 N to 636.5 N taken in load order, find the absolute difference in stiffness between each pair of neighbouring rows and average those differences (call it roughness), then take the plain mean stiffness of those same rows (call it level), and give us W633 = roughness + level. 3.5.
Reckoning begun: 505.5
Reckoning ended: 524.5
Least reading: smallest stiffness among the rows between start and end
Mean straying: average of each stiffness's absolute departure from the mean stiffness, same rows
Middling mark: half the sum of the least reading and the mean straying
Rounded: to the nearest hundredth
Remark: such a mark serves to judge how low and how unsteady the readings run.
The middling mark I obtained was 1.39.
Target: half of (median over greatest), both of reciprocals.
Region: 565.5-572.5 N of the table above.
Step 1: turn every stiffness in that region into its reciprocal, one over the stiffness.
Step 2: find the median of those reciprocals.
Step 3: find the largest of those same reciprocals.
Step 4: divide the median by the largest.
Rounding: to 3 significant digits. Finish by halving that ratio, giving 0.465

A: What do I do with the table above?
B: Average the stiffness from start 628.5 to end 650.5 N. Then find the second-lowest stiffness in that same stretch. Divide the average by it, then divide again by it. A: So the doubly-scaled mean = 0.323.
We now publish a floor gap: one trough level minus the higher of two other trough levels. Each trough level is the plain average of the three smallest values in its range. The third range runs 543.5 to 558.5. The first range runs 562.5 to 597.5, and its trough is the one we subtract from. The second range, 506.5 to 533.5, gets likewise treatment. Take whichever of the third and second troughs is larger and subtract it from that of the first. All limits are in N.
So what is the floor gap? -0.22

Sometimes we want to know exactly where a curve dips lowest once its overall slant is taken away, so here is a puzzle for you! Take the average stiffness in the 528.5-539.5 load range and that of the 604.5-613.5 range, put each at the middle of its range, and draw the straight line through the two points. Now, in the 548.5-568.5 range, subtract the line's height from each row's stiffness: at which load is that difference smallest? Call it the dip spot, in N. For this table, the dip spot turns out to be 560.0 N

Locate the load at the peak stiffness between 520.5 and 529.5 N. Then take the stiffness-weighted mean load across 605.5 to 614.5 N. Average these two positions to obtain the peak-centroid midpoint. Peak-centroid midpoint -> 565.5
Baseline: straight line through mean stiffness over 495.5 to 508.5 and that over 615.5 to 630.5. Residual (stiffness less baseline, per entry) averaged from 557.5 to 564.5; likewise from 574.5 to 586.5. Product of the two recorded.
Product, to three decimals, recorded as 0.010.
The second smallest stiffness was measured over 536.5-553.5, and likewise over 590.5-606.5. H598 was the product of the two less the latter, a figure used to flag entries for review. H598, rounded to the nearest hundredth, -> 5.67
